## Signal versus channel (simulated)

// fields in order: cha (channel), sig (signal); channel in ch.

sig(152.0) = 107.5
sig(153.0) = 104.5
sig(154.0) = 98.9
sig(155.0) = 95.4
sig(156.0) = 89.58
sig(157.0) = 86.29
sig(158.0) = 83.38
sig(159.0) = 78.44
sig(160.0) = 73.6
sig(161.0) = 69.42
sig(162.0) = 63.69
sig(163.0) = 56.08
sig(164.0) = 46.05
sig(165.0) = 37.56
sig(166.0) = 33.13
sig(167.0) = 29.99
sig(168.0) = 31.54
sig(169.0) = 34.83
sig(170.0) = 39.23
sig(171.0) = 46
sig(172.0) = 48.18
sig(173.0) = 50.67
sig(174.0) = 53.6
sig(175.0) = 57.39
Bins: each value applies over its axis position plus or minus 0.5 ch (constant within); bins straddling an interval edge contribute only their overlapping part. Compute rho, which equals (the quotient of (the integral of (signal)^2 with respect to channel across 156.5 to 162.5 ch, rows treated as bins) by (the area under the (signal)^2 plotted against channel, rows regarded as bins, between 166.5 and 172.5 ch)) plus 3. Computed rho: 7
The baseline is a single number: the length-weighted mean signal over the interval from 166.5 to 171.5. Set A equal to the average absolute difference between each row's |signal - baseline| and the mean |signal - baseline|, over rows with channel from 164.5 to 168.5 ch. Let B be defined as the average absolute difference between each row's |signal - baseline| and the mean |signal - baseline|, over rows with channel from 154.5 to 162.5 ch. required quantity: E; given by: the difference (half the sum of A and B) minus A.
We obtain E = 4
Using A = 1.7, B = 8.7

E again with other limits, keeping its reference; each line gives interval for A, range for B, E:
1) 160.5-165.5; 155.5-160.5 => -3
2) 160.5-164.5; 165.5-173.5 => -2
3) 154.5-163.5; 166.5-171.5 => -4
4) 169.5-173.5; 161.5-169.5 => 2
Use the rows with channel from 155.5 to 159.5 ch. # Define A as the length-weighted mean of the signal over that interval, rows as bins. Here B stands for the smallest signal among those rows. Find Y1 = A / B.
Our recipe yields 1.08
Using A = 84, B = 78.44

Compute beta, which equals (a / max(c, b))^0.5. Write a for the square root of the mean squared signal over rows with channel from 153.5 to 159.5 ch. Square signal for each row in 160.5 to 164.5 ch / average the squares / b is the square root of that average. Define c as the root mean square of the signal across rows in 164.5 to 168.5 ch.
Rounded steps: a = 89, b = 59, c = 33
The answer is 1.2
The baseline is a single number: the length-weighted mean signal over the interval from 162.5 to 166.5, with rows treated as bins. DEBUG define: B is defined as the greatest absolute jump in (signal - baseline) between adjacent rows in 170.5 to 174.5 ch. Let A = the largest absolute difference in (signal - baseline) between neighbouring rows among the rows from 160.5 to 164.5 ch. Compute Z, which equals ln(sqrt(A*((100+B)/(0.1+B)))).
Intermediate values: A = 10.0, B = 2.9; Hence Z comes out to 2.92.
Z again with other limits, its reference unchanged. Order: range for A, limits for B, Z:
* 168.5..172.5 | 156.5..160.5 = 2.47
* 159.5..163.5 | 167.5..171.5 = 2.39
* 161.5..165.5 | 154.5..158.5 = 2.59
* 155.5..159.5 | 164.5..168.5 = 2.37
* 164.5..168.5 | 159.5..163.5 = 2.06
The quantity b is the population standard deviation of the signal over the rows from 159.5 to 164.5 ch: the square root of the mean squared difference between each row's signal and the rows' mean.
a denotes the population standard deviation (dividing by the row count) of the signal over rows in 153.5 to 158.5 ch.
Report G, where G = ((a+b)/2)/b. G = 0.8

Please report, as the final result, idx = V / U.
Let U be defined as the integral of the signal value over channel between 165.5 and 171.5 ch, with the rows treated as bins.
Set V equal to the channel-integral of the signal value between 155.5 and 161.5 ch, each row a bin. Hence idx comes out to 2.2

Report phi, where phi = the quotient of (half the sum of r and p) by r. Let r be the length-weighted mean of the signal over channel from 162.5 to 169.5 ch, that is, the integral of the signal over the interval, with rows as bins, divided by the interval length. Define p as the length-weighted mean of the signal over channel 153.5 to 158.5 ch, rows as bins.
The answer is 1.7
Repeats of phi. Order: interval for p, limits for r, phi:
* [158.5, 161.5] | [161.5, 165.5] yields 1.2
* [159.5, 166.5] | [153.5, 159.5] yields 0.8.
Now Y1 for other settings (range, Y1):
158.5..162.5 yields 1.12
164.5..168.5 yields 1.10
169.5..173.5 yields 1.17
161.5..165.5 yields 1.35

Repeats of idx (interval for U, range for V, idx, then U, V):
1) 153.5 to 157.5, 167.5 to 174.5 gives 0.8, 370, 304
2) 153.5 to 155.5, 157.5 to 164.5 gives 2.4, 194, 471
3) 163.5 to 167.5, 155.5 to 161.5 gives 3.3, 147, 481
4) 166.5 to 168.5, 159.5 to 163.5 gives 4.3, 62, 263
